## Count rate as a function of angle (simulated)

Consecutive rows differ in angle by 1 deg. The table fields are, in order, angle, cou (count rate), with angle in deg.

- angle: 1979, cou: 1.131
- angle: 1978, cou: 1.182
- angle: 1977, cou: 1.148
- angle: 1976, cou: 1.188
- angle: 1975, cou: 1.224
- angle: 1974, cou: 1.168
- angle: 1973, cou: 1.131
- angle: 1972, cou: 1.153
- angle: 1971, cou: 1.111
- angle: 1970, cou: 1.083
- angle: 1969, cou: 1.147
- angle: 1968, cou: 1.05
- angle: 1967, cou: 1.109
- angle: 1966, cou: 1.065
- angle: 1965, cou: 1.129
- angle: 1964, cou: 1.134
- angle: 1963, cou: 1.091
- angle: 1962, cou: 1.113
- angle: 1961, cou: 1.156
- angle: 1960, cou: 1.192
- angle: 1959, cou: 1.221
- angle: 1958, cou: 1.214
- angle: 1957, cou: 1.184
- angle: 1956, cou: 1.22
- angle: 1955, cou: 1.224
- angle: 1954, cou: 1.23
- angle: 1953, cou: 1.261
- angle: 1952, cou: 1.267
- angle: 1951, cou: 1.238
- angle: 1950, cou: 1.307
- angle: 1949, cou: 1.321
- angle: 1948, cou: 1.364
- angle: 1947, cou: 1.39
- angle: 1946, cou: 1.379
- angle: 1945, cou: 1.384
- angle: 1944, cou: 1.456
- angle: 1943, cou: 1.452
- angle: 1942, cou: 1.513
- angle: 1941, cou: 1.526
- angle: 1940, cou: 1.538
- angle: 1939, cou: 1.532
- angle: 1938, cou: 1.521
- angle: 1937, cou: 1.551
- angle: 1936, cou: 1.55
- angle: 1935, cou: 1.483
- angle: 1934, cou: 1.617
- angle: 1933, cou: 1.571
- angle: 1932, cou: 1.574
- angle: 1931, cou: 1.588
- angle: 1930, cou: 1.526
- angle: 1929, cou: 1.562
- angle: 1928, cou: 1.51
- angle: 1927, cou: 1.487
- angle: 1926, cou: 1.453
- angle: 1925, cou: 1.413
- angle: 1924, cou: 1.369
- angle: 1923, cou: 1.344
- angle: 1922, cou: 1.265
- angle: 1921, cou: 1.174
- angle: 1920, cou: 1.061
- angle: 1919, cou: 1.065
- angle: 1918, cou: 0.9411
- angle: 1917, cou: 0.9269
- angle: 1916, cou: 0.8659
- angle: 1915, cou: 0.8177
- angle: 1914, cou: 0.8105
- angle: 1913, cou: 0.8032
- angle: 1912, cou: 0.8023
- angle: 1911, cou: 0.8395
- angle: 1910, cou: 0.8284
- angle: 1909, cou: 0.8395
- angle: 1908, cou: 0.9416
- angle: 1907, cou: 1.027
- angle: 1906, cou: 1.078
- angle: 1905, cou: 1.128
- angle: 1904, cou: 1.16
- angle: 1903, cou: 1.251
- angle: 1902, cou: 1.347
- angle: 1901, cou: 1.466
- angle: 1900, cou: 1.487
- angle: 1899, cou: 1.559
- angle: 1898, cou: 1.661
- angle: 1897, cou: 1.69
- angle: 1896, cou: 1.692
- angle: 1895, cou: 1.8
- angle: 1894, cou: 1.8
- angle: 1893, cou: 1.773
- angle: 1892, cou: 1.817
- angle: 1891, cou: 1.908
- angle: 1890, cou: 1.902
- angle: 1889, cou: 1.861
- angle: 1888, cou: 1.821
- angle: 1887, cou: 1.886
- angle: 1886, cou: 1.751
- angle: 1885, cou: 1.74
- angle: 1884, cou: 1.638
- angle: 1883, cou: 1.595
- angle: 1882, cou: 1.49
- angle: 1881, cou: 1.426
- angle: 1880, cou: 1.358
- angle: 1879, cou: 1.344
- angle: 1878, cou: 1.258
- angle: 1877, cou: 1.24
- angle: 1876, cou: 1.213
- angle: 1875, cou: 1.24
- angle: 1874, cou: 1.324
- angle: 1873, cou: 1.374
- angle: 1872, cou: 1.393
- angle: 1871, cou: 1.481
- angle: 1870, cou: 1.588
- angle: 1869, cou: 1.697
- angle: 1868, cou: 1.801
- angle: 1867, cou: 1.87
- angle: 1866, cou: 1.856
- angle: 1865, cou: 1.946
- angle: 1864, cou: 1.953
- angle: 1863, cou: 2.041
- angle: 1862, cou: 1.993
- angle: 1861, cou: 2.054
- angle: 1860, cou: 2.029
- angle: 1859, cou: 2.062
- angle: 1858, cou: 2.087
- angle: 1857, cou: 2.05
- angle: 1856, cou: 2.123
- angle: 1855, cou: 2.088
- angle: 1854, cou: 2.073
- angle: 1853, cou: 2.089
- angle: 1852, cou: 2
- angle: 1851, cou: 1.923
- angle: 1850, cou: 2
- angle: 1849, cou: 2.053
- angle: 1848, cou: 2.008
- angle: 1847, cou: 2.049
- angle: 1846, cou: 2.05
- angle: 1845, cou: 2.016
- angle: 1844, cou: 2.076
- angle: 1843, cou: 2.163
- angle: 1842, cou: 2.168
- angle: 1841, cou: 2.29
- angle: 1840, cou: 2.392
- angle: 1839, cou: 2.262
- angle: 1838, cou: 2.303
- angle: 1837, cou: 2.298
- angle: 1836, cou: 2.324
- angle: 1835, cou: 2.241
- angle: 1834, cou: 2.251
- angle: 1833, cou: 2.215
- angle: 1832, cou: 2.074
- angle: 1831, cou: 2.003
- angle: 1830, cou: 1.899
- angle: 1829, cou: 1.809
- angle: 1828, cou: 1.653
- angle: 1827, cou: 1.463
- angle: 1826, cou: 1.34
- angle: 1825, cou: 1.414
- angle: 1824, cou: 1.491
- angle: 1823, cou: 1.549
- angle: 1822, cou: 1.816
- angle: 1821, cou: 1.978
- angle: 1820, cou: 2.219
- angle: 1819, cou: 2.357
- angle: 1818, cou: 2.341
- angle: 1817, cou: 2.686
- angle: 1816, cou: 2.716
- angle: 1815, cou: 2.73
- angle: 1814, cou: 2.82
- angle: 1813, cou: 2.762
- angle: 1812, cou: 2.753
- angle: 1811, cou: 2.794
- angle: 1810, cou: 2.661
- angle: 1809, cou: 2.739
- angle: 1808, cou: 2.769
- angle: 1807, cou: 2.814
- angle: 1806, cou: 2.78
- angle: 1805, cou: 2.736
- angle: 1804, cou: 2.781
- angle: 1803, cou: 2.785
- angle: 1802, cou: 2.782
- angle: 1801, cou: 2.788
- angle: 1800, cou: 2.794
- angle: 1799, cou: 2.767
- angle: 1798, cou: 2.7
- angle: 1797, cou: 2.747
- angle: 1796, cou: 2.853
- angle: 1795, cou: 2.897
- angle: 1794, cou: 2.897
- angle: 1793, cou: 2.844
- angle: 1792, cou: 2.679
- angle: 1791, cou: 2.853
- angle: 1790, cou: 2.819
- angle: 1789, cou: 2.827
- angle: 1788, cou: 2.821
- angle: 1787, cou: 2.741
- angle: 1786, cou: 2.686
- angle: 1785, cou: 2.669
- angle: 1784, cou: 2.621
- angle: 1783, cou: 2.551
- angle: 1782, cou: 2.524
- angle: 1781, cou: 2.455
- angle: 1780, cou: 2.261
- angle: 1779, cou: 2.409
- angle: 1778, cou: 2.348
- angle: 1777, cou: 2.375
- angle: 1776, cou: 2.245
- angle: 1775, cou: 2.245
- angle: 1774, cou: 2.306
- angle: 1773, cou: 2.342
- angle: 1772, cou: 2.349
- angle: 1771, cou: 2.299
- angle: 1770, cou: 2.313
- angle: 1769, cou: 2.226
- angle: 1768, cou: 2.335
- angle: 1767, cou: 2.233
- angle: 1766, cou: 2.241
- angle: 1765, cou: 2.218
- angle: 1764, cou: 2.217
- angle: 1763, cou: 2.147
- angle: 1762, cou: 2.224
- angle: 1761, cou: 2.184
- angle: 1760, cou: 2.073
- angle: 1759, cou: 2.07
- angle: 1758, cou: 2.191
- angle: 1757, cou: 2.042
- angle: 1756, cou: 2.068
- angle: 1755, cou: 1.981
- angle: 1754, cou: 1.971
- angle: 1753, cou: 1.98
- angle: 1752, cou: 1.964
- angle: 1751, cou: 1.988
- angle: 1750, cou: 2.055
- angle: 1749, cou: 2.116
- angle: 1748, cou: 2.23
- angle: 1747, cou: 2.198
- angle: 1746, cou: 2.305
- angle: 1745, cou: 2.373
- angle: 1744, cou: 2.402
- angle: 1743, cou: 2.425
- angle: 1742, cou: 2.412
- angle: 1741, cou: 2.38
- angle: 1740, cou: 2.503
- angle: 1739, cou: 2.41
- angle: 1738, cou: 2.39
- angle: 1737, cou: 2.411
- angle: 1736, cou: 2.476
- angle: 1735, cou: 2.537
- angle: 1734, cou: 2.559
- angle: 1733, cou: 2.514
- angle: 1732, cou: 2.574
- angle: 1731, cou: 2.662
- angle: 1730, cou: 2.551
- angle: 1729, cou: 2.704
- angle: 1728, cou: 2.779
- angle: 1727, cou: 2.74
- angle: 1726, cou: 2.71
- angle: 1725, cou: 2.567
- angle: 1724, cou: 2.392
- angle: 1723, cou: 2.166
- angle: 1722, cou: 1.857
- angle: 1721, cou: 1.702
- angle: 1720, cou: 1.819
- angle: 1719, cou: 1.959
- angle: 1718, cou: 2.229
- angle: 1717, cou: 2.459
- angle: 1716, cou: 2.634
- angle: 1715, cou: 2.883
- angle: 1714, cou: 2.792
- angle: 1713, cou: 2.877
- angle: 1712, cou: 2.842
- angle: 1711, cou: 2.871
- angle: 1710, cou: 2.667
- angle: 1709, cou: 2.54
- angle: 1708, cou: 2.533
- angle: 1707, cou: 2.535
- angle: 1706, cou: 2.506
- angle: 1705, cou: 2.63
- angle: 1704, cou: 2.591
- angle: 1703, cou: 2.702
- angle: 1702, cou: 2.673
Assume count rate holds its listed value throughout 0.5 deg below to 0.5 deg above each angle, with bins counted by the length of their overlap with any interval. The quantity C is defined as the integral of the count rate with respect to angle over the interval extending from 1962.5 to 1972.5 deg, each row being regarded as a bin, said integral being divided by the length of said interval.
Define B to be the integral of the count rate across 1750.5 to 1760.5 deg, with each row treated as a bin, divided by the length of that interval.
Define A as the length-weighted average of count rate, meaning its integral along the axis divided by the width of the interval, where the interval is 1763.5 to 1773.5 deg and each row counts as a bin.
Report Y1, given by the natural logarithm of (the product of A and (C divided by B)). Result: 0.2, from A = 2.28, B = 2.0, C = 1.11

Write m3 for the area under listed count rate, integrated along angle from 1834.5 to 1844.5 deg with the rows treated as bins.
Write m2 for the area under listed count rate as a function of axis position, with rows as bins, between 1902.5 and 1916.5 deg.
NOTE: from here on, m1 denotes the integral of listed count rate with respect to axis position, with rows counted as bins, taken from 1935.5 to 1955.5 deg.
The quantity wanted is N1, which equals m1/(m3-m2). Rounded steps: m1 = 28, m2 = 13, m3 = 23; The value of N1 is 3.0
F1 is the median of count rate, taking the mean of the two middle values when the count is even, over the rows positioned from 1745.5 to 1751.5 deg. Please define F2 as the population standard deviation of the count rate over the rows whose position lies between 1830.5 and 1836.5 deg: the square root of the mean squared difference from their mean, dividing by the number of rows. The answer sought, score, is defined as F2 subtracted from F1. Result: 2.0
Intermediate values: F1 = 2.2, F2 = 0.11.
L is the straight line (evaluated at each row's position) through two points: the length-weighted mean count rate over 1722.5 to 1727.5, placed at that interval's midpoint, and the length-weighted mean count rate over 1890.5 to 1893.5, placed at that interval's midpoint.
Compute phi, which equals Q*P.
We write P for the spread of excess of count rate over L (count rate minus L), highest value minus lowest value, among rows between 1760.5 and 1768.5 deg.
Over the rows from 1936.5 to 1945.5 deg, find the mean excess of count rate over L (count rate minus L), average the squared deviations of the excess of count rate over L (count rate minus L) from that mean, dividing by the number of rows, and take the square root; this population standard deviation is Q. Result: 0.0089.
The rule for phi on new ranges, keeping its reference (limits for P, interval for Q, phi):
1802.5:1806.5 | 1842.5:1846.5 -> 0.0024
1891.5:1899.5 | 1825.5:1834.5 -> 0.0716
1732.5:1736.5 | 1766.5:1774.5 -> 0.0037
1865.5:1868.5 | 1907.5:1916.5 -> 0.0024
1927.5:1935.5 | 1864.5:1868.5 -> 0.0063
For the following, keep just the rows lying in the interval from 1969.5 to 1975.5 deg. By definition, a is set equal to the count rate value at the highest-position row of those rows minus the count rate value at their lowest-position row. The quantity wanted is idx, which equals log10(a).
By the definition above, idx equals -0.9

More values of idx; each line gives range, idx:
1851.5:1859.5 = -1.2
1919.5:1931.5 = -0.3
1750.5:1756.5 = -1.1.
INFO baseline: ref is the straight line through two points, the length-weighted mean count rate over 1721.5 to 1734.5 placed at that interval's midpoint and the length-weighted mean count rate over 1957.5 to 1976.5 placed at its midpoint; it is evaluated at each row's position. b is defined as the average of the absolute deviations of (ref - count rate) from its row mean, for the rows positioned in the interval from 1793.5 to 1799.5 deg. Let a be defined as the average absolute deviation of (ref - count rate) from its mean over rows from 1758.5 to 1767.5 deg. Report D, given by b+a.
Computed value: 0.13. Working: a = 0.06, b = 0.06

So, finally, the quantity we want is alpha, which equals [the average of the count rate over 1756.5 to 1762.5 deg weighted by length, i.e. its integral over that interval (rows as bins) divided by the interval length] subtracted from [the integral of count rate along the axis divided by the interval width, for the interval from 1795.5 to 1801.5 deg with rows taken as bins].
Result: 0.6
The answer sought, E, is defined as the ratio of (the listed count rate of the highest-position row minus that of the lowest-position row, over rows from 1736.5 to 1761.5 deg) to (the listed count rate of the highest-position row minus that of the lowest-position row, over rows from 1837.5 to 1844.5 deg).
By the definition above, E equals 1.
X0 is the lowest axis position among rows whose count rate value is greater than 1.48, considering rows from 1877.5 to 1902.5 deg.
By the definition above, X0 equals 1882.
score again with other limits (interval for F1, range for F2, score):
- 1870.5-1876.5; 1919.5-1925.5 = 1.2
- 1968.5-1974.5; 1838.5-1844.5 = 1.0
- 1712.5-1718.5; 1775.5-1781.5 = 2.6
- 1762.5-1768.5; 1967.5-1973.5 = 2.2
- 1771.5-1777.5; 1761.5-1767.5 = 2.3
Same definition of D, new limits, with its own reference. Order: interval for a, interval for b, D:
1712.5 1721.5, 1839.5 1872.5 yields 0.49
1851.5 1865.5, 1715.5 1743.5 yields 0.26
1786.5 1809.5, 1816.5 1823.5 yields 0.34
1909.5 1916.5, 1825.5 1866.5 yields 0.17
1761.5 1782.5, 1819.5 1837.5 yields 0.39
